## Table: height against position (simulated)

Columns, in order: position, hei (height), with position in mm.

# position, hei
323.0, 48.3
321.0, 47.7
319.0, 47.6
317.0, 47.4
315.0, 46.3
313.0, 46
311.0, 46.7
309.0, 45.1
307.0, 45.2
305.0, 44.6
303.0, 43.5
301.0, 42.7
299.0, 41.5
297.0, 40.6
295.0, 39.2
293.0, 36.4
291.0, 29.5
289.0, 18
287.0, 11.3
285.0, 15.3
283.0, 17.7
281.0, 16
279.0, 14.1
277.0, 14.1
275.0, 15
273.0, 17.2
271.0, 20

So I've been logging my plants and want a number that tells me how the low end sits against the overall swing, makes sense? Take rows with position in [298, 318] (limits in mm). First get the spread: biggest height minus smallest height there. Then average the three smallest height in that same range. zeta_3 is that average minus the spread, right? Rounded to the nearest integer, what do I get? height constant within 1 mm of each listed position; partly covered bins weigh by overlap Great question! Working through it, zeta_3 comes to 37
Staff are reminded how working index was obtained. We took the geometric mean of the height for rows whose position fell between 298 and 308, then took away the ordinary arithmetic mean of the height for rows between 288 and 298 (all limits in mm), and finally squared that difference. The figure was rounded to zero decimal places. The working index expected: 115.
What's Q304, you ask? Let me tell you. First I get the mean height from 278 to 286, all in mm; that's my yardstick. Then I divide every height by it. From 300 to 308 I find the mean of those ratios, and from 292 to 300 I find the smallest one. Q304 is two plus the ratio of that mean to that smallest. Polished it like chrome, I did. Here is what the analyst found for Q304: 3.2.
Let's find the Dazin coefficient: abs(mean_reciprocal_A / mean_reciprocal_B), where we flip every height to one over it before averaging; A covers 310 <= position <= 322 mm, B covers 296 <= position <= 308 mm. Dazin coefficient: 0.92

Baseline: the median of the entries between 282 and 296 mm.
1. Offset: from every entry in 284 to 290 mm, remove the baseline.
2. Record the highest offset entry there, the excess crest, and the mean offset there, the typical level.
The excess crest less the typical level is 3.1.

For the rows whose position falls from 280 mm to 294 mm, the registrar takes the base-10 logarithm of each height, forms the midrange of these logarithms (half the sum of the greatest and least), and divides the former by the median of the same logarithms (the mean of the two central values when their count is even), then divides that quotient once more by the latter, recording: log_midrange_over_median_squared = 0.839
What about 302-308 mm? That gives 0.605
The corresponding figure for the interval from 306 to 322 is 0.599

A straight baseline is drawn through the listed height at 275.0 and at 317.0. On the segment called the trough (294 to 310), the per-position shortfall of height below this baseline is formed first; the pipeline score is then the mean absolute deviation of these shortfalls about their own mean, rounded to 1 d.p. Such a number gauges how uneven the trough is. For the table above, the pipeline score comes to 1.3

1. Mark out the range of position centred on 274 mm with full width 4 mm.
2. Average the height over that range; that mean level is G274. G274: 16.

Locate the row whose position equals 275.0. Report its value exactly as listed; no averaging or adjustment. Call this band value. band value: 15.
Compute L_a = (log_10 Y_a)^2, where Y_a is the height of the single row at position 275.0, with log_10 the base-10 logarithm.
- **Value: 1.38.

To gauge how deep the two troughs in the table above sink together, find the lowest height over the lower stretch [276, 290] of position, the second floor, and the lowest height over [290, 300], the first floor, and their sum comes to 40.8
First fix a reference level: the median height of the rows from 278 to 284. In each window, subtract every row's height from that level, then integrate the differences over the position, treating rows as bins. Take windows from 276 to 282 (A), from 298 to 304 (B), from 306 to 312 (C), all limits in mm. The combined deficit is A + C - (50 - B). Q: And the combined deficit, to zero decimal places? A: -380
